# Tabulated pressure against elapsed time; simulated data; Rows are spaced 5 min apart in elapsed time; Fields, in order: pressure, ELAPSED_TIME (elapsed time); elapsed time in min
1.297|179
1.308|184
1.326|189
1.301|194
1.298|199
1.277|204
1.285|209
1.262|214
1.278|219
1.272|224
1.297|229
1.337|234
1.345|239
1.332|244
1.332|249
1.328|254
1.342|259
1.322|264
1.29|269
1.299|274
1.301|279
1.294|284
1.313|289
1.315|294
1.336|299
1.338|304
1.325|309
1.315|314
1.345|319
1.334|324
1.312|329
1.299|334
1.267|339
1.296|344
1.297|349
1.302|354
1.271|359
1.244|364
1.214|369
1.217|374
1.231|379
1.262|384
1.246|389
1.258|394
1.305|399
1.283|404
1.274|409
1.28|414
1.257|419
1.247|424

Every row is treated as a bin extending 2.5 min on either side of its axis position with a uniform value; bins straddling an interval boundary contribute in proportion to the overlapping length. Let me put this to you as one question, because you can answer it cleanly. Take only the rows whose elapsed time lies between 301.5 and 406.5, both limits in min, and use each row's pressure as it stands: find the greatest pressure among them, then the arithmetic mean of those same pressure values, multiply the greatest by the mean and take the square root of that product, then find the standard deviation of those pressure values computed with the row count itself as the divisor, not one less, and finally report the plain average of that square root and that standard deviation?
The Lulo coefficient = 0.676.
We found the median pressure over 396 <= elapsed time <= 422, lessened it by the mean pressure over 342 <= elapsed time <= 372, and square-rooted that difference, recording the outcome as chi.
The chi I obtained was 0.10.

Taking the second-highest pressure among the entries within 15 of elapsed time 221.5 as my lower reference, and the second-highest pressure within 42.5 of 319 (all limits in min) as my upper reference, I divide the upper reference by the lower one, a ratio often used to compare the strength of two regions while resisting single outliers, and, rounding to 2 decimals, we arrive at 1.03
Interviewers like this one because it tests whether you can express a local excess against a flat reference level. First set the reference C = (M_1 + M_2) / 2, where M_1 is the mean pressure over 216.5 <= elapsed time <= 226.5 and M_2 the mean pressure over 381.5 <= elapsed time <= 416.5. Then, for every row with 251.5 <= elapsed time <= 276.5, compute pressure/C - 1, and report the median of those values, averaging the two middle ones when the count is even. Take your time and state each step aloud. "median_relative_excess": 0.038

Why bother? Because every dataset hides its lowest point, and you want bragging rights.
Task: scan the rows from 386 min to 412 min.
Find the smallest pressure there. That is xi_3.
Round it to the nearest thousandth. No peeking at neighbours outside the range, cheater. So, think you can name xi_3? 1.246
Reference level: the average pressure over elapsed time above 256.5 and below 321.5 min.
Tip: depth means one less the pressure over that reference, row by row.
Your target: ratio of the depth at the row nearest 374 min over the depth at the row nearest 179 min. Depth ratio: 5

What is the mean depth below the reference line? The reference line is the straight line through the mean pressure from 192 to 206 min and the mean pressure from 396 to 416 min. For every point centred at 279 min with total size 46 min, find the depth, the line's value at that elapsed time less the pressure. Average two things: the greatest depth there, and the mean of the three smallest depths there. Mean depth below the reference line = -0.022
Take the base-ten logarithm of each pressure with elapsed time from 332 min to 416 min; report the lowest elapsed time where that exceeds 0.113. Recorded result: 334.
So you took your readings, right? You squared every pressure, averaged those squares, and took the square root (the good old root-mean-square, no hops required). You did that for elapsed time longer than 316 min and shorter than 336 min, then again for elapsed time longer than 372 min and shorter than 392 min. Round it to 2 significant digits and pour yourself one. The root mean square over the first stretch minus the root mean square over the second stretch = 0.084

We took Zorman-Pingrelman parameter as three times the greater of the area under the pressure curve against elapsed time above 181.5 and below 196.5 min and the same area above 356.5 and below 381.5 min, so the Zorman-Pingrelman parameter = 93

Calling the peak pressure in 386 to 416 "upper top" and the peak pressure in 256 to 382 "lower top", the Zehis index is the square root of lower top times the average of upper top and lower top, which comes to 1.33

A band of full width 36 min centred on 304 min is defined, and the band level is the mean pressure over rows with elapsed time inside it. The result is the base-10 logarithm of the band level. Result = 0.123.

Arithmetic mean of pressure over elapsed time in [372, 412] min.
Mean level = 1.26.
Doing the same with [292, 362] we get 1.31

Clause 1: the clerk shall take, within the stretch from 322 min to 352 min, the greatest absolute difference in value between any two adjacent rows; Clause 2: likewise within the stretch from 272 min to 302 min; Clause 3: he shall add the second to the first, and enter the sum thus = 0.053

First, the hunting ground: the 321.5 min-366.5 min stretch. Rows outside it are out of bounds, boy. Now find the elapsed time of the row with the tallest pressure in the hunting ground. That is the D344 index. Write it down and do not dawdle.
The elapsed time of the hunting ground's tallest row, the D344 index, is 324 min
